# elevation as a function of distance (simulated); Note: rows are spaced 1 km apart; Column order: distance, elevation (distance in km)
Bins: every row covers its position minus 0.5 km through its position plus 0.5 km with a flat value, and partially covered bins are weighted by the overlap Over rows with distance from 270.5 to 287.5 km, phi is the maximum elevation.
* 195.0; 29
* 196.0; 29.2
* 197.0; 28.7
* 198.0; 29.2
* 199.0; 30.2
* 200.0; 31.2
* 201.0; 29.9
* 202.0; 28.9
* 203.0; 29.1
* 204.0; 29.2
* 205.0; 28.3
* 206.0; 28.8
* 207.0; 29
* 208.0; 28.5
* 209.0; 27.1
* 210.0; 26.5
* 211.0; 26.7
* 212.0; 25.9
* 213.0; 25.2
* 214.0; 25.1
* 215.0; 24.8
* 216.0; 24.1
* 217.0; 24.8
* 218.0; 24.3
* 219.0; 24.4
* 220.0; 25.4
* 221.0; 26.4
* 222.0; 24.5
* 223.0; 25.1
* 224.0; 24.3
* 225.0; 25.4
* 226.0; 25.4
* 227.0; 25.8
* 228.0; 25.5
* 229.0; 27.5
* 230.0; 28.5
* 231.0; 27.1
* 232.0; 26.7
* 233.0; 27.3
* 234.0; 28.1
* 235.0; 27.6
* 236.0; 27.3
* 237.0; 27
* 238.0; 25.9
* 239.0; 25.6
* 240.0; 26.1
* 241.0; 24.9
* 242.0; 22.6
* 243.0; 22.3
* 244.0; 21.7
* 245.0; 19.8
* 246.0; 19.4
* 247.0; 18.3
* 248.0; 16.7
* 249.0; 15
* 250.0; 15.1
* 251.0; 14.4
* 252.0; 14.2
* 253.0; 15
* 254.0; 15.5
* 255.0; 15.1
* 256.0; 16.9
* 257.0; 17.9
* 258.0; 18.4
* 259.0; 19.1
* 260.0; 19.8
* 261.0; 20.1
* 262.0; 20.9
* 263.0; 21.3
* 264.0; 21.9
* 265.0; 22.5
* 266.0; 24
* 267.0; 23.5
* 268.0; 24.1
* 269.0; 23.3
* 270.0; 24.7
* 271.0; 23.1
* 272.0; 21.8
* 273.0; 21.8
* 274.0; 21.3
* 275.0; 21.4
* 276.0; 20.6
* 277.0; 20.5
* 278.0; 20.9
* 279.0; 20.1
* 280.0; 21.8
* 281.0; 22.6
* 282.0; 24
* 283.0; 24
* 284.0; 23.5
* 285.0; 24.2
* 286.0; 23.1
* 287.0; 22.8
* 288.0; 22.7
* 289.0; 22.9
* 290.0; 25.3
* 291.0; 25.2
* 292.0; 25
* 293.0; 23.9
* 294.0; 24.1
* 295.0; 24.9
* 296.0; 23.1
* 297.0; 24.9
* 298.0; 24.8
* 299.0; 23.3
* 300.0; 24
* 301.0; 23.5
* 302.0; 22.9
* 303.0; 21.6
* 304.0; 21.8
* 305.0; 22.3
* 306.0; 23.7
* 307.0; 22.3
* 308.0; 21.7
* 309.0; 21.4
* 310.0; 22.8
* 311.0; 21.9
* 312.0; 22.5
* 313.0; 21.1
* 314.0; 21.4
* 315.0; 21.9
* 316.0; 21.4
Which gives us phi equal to 24.2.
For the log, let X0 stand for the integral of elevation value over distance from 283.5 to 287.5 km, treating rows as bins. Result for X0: 94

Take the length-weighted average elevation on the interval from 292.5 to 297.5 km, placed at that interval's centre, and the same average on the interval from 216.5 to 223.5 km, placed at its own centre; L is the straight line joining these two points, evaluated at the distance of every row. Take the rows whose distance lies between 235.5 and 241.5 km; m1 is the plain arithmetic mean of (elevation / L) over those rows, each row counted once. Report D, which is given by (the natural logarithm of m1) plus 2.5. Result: 2.55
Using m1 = 1.054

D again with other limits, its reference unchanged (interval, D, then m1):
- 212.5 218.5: 2.49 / 0.987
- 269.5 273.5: 2.43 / 0.935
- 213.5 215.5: 2.50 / 0.996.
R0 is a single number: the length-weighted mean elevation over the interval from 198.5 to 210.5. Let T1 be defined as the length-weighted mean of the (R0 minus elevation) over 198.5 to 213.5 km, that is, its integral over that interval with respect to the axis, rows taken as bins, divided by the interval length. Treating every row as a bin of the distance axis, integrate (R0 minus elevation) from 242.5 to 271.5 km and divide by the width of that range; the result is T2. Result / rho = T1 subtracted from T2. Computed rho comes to 9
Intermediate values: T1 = 0.6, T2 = 9.4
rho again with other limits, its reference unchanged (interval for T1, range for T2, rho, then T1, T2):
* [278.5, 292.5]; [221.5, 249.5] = -1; 5.5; 4.6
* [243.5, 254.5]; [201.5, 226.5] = -9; 12.1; 2.6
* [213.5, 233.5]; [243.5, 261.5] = 8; 3.3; 11.5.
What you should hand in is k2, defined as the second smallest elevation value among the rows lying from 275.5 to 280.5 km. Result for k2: 20.5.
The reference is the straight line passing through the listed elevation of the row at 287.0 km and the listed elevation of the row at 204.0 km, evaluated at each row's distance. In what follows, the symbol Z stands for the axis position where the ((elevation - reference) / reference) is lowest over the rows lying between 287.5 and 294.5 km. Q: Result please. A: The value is 288.0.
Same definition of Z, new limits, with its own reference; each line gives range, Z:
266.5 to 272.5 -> 272.0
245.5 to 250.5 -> 249.0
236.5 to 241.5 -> 241.0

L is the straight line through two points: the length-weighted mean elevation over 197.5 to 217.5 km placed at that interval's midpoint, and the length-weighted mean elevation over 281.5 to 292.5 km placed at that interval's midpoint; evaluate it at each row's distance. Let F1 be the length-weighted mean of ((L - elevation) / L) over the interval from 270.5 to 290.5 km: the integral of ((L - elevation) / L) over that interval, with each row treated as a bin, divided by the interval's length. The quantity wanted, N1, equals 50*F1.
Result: 3.6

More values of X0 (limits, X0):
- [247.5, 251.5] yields 61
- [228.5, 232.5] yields 110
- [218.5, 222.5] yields 101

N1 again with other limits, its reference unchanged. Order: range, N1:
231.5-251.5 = 6.7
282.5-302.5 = -0.6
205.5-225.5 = 2.6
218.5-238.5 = 0.7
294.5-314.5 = 0.6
